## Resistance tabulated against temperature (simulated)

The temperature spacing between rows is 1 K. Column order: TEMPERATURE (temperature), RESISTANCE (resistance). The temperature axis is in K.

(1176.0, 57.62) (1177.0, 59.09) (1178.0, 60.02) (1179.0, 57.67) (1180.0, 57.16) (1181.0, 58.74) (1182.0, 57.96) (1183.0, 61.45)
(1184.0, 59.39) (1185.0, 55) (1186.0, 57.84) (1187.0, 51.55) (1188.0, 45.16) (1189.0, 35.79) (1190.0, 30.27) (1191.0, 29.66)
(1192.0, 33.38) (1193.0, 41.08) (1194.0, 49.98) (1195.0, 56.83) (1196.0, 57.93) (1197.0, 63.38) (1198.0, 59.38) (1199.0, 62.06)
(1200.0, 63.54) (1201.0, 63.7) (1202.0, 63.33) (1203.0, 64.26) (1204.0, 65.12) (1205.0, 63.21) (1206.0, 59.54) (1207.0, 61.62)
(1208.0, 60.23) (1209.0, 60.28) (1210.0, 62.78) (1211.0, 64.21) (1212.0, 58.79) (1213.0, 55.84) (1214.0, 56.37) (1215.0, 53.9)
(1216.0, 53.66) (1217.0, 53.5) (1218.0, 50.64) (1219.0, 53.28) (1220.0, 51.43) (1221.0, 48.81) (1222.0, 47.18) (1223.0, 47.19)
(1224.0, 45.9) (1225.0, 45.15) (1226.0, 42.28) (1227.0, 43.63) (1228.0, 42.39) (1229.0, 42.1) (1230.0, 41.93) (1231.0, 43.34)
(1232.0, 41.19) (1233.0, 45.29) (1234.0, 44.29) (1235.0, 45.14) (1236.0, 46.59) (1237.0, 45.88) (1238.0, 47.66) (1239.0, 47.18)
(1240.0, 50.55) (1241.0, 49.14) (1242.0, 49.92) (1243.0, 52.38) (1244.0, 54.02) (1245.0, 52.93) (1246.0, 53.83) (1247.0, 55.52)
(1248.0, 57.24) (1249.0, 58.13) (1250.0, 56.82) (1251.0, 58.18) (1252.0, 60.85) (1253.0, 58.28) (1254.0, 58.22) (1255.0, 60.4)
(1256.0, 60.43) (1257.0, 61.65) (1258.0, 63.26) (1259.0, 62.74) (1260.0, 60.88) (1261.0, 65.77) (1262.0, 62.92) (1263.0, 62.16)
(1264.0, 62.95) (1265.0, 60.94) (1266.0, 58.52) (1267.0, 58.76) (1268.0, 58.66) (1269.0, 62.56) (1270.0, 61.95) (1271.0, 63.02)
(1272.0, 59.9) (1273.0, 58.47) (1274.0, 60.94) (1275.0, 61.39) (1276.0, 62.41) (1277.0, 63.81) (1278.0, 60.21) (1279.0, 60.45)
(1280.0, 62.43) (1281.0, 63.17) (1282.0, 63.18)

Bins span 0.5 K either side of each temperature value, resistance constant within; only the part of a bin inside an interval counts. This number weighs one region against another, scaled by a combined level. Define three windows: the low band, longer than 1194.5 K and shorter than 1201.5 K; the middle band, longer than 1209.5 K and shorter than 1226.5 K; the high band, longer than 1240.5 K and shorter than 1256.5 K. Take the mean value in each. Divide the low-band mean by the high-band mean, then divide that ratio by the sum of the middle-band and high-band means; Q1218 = 0.0100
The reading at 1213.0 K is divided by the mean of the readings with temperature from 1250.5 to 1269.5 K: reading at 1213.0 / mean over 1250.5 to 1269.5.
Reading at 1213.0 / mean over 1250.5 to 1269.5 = 0.92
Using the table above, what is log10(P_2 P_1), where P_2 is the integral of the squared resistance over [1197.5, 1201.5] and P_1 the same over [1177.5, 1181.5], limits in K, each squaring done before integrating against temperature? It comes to 8.32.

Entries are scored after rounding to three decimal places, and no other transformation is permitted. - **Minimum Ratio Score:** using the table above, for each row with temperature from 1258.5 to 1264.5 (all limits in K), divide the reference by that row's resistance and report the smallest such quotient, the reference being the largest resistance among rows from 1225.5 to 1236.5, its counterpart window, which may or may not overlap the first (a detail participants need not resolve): 0.708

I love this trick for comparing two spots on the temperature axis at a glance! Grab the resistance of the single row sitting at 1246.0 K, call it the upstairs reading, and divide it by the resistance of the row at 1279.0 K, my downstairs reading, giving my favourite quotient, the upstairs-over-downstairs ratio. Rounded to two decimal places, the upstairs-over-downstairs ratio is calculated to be 0.89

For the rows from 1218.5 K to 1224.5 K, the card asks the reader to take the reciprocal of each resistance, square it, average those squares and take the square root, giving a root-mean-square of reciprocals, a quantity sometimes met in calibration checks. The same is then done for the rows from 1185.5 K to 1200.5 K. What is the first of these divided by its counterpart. 0.904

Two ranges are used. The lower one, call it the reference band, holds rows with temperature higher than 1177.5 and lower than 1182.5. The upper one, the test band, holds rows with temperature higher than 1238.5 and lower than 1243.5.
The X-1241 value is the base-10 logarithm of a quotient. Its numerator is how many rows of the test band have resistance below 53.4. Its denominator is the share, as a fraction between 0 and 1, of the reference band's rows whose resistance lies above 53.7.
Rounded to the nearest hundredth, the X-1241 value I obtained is 0.70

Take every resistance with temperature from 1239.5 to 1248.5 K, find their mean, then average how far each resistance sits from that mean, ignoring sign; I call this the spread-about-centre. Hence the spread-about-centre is 2.1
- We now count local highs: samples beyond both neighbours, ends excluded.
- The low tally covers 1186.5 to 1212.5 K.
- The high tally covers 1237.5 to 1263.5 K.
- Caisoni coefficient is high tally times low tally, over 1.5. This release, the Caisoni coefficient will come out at 20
